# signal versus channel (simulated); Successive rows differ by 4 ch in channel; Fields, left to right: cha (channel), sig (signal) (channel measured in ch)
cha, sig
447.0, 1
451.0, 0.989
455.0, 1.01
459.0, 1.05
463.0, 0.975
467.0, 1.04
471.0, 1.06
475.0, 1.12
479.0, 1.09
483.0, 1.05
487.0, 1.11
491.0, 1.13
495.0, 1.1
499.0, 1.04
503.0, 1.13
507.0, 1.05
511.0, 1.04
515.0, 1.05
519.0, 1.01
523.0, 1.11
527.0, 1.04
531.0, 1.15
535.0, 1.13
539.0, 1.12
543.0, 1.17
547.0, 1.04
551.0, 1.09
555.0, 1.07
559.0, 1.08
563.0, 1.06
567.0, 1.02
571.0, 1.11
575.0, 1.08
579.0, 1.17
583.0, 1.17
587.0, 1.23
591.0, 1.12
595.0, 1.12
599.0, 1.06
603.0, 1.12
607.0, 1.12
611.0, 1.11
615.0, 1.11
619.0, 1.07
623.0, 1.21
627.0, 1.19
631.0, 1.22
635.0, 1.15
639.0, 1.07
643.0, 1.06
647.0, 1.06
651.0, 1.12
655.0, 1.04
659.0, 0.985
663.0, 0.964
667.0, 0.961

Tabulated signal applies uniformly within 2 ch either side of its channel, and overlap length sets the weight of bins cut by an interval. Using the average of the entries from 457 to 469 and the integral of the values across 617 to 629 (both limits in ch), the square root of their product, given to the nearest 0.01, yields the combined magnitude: 3.77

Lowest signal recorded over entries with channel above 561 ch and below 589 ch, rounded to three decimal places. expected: 1.020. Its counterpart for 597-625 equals 1.060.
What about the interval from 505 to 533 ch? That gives 1.010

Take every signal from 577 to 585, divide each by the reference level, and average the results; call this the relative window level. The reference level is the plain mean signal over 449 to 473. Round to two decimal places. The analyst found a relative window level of 1.15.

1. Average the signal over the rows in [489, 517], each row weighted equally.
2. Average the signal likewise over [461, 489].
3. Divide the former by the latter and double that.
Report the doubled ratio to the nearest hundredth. 2.03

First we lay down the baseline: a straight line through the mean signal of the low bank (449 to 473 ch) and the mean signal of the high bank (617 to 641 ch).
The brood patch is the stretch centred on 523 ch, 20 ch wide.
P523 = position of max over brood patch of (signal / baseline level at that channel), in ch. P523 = 531.0 ch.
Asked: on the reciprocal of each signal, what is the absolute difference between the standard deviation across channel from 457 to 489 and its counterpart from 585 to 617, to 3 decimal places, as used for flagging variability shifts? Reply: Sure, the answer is 0.006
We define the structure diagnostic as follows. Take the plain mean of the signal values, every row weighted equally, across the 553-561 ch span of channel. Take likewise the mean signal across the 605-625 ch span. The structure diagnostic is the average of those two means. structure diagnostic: 1.10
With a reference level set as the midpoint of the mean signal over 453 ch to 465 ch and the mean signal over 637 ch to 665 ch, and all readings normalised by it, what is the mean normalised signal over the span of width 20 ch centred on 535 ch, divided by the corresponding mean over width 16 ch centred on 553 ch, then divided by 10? 0.105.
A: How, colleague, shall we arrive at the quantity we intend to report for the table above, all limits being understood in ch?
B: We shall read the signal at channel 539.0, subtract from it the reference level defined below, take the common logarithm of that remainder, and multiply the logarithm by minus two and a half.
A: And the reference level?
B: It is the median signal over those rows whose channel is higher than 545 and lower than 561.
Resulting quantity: 3.37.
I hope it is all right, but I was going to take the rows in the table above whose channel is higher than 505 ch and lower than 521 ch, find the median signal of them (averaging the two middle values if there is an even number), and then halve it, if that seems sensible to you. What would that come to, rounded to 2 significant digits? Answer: 0.52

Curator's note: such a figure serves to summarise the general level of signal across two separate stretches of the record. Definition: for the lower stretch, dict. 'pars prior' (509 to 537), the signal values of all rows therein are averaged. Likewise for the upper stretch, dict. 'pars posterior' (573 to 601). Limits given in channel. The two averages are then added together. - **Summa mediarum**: 2.21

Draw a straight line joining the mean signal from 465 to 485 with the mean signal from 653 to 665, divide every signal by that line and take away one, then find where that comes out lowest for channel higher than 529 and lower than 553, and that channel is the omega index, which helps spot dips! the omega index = 547.0 ch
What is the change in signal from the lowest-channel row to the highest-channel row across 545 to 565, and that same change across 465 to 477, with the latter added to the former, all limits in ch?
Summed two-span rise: 0.10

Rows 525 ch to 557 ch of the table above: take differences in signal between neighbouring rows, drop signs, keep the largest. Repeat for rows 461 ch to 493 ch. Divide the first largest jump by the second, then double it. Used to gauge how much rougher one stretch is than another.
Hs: 4.00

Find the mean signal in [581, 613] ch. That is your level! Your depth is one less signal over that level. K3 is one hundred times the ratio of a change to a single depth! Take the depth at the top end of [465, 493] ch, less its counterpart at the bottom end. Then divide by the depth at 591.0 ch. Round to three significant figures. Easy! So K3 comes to -800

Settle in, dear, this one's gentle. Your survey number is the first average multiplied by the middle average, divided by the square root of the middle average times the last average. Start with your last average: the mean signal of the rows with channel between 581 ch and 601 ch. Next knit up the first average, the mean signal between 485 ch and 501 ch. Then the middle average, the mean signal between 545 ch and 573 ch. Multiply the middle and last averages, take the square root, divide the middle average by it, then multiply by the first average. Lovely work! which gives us 1.06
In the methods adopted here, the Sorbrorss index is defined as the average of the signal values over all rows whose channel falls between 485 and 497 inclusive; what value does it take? 1.11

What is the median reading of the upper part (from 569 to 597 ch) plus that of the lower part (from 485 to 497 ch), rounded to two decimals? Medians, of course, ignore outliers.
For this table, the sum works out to 2.23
